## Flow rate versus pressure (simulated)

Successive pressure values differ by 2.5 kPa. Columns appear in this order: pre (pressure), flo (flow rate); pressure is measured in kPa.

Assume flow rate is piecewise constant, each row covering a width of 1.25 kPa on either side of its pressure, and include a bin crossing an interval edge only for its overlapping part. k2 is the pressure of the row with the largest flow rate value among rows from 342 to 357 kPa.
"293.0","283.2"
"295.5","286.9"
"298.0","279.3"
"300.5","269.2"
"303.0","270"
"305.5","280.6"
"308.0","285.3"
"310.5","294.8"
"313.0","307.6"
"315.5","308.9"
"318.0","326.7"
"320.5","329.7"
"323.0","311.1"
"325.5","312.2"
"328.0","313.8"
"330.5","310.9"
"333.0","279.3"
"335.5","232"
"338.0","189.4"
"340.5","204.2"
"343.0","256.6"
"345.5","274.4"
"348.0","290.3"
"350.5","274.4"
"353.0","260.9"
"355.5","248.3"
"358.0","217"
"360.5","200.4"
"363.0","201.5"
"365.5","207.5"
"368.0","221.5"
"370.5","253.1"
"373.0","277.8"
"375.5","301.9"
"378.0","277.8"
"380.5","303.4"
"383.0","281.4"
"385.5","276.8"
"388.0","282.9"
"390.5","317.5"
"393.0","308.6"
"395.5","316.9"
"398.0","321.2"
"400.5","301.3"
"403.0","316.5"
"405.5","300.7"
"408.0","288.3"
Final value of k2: 348.0 kPa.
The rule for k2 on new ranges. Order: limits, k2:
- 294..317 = 315.5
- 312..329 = 320.5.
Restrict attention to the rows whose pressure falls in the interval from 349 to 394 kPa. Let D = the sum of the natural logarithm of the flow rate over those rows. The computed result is 100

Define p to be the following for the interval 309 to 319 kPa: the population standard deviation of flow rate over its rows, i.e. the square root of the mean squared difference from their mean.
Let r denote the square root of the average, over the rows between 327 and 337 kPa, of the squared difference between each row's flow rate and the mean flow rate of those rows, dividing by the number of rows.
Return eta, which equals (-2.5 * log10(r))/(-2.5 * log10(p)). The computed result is 1.44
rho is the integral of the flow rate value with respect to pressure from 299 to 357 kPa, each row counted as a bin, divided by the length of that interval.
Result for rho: 279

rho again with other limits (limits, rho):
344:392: 262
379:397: 298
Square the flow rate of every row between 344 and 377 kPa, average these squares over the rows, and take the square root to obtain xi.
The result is 251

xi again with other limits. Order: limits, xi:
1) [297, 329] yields 300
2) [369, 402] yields 295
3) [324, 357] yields 268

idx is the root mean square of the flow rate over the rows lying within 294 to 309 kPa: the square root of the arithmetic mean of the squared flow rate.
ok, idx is 279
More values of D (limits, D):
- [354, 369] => 32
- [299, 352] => 118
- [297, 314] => 40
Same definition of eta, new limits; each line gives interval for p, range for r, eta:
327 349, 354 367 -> 0.77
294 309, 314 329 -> 1.09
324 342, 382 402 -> 0.72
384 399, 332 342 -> 1.23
